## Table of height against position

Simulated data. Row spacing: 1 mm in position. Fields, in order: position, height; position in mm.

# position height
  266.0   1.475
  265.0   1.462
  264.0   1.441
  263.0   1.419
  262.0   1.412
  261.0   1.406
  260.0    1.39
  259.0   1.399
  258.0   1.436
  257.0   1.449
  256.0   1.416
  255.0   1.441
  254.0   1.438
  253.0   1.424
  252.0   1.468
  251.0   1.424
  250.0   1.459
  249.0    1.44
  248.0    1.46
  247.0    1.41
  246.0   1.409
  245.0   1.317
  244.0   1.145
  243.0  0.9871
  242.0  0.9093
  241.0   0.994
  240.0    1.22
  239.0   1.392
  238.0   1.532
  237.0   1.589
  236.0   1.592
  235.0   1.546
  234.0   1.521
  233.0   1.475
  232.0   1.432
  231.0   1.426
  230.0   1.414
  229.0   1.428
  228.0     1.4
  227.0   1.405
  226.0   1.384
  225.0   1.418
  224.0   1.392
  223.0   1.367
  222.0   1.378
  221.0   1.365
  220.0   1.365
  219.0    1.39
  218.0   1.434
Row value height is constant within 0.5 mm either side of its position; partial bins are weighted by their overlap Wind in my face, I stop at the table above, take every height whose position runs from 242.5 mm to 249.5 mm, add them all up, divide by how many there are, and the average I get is 1.31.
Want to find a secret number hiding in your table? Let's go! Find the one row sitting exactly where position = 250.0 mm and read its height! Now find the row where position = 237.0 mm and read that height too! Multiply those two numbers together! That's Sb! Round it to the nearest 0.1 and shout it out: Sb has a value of 2.3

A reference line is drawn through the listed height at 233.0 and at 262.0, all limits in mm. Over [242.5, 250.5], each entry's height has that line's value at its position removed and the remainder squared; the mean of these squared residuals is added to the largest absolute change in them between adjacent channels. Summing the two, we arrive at 0.165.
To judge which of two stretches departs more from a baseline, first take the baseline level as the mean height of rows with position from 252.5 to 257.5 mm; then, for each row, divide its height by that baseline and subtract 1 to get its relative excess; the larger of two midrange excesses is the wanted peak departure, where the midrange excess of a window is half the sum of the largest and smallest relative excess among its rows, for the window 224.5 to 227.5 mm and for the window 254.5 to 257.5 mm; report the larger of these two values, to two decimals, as 0.00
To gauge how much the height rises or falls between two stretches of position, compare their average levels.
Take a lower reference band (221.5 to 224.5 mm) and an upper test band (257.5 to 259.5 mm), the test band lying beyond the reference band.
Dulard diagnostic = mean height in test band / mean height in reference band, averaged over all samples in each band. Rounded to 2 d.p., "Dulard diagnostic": 1.03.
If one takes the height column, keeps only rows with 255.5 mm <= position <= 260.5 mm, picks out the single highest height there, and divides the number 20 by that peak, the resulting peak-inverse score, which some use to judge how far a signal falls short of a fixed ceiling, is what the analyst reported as 13.8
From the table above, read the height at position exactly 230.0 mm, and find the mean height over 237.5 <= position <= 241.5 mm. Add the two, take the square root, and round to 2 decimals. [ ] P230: 1.64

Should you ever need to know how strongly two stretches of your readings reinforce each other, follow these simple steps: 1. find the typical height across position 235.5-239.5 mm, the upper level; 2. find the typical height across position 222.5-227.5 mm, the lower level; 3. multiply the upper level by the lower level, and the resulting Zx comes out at 2.13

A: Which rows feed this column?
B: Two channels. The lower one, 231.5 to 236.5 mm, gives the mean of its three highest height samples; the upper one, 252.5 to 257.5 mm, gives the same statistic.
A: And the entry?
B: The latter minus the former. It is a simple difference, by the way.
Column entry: -0.11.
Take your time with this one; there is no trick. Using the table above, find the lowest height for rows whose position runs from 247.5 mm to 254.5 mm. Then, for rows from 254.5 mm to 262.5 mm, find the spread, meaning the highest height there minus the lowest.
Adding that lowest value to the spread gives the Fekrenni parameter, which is 1.48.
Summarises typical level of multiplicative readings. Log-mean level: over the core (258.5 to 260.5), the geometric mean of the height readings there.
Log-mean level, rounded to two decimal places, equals 1.39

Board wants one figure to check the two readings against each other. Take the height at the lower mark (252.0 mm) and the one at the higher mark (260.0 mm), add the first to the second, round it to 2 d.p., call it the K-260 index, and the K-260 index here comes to 2.86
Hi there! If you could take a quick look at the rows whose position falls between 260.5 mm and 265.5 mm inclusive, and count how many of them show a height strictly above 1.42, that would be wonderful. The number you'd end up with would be 2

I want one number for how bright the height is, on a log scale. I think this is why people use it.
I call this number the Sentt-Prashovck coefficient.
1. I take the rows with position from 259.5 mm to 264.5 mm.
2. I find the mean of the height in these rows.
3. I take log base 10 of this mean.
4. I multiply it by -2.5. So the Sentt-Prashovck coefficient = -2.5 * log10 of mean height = -0.376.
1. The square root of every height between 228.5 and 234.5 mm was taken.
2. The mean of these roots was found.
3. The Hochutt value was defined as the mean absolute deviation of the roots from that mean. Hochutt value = 0.0134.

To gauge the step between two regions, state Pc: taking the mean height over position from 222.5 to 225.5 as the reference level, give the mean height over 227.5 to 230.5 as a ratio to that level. 1.0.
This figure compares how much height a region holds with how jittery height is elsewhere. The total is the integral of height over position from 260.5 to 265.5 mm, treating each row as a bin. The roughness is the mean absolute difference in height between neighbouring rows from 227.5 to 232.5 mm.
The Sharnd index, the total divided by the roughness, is 476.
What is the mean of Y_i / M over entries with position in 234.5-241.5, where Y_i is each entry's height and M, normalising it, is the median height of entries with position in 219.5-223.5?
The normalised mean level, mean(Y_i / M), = 1.03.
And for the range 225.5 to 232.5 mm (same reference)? 1.03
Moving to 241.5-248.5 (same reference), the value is 0.90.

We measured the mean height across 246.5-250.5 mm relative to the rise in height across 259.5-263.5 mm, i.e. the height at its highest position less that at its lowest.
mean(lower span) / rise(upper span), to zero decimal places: 50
